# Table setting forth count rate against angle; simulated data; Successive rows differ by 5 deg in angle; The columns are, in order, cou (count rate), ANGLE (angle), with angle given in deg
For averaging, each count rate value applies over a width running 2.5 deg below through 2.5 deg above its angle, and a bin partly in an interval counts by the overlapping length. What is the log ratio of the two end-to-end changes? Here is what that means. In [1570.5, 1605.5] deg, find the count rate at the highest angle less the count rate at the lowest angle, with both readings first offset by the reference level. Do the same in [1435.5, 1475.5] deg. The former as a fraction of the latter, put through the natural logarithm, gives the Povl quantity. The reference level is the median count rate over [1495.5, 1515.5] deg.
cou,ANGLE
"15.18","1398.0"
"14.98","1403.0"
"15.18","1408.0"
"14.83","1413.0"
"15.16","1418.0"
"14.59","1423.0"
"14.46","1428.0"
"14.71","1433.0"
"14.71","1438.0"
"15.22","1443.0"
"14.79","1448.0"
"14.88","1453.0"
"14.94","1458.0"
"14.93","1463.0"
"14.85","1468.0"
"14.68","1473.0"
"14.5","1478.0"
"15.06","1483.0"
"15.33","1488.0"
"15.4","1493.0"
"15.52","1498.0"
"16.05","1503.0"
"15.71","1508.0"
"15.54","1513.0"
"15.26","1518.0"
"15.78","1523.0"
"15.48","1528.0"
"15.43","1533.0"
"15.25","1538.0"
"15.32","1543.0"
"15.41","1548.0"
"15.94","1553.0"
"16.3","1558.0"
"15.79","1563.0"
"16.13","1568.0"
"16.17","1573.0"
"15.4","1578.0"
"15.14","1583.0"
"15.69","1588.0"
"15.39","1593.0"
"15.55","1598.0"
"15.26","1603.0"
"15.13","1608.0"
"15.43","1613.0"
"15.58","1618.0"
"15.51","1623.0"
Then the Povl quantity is 3.4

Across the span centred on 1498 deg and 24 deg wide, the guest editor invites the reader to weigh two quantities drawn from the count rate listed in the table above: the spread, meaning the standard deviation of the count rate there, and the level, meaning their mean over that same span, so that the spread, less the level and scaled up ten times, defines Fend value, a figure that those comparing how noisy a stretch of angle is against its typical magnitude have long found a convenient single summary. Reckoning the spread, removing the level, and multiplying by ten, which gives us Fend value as -153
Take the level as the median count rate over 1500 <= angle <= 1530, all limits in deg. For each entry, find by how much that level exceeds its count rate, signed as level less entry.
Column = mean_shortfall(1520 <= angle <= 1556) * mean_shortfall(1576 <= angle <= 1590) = 0.02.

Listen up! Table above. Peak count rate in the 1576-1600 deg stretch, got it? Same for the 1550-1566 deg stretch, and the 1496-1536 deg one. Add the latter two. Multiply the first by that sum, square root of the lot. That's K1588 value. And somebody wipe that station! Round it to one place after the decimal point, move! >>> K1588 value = 22.5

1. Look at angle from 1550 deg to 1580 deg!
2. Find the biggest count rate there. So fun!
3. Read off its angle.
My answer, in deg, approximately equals 1558.0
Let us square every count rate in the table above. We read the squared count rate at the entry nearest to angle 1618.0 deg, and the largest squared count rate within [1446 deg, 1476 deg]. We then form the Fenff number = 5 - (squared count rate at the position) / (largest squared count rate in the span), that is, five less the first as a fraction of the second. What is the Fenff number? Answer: 3.91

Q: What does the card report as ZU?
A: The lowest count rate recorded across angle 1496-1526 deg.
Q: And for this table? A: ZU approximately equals 15.26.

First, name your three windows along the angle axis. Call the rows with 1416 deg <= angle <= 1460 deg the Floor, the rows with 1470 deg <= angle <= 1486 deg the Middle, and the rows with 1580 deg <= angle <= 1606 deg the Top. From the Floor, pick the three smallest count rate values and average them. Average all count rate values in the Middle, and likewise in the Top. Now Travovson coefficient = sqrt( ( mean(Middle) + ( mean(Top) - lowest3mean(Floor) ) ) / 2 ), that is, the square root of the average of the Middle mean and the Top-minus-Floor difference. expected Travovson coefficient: 2.79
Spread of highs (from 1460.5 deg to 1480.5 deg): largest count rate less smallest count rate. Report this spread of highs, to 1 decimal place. 0.4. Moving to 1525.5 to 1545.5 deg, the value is 0.2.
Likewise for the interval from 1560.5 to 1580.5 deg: 0.8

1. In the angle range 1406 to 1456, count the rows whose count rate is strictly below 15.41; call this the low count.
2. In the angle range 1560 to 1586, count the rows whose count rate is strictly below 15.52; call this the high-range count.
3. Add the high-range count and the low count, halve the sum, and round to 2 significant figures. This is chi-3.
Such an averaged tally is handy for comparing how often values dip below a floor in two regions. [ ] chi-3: 6.0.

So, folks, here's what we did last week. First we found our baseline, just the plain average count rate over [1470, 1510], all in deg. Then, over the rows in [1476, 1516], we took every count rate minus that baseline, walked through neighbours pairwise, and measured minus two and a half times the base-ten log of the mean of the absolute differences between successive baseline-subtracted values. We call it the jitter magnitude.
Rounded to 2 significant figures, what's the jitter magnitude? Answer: 1.3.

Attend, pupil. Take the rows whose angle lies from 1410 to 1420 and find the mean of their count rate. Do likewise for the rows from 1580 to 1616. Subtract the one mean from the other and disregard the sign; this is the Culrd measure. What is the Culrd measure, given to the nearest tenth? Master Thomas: 0.4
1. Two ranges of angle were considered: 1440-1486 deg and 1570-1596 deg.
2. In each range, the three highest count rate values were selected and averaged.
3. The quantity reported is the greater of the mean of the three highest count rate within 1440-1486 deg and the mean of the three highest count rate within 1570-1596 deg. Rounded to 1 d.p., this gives 15.8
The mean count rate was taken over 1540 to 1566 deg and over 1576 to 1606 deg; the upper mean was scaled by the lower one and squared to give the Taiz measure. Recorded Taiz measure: 0.96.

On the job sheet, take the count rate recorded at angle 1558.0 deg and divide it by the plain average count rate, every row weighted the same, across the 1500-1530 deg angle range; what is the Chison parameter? 1.04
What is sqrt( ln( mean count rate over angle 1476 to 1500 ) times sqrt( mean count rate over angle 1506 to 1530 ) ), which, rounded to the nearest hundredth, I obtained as 3.27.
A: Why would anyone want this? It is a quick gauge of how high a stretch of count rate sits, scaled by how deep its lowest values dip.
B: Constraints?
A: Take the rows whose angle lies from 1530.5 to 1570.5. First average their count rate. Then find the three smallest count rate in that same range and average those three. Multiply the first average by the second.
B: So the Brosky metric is 241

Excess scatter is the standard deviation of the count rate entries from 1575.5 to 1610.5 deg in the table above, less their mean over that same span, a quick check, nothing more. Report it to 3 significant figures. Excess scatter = -15.2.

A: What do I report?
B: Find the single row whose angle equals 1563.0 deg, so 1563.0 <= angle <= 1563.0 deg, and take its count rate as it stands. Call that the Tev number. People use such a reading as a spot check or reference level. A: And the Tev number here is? 15.79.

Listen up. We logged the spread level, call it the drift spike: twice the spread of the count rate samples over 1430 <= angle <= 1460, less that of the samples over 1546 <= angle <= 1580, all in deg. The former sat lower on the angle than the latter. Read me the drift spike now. 0.02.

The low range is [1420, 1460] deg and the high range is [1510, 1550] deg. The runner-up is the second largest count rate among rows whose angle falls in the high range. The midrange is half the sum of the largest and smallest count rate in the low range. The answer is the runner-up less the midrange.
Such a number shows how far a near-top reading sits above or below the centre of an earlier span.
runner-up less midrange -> 0.70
